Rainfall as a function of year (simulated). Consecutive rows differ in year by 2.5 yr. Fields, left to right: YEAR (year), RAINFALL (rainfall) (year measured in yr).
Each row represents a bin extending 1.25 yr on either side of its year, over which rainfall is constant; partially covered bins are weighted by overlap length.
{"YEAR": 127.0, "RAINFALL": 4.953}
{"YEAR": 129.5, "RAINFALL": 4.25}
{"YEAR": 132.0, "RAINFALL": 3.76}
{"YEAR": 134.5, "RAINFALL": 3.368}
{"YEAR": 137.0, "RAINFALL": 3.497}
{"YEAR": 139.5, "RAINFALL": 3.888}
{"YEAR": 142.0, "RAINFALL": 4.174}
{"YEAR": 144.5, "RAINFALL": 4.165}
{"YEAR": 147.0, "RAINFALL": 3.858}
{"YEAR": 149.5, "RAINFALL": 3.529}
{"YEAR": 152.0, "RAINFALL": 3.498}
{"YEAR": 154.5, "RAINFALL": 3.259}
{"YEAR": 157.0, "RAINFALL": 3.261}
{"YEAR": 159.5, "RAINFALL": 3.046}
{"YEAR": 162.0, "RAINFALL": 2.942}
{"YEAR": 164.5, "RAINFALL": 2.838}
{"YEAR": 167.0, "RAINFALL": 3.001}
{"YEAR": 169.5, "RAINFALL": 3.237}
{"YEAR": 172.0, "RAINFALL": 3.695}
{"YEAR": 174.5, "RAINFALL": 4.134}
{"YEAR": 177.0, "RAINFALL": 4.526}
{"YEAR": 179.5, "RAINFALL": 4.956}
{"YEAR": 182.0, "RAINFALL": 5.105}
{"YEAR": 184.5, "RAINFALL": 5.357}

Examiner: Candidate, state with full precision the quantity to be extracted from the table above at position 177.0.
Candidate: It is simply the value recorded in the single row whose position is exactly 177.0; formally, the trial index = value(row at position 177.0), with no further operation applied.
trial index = 4.526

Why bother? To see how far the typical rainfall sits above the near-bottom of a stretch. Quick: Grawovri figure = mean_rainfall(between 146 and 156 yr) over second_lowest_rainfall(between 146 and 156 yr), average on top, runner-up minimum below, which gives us 1.01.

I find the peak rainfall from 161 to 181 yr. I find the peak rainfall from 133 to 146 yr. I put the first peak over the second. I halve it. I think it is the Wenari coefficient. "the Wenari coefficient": 0.59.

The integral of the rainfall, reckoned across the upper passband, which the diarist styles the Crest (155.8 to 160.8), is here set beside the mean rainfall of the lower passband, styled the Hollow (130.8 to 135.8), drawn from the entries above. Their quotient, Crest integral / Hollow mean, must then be 4.4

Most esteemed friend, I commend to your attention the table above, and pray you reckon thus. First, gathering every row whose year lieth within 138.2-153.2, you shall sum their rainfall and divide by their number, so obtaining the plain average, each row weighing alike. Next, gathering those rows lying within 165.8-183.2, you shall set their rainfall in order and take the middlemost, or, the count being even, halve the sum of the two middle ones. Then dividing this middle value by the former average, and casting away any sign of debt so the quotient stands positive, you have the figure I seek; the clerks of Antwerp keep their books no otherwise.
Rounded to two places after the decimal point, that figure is 1.07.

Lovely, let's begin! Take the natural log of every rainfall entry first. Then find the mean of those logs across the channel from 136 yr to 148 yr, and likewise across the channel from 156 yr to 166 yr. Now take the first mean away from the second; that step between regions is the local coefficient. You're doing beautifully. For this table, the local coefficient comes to -0.26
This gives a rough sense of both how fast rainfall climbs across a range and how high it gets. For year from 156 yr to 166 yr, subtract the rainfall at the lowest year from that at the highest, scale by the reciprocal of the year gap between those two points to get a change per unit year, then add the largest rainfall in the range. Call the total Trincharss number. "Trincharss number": 3.2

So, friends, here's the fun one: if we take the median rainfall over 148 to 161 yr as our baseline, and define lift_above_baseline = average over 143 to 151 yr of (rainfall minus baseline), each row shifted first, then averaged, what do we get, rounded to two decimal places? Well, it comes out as 0.59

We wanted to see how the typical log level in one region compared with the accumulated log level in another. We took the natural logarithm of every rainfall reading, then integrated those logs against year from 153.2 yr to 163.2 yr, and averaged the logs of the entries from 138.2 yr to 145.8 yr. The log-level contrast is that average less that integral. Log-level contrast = -10.0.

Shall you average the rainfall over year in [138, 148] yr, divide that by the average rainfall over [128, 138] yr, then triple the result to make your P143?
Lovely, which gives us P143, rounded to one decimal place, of 3.2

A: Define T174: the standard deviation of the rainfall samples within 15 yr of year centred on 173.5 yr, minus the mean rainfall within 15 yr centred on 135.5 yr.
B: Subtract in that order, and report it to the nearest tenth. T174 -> -3.1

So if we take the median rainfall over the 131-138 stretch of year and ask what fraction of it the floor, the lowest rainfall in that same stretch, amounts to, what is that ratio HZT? 0.96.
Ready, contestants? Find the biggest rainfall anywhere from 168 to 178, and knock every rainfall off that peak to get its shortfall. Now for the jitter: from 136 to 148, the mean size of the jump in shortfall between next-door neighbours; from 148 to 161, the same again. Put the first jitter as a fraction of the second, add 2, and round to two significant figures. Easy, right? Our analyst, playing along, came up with 4.0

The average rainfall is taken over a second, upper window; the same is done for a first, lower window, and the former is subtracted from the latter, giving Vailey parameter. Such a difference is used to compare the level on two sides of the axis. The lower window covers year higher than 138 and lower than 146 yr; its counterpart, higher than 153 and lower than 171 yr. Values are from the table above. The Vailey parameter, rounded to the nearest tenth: 1.0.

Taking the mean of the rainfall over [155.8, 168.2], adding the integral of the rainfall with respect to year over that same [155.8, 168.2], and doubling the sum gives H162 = 81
